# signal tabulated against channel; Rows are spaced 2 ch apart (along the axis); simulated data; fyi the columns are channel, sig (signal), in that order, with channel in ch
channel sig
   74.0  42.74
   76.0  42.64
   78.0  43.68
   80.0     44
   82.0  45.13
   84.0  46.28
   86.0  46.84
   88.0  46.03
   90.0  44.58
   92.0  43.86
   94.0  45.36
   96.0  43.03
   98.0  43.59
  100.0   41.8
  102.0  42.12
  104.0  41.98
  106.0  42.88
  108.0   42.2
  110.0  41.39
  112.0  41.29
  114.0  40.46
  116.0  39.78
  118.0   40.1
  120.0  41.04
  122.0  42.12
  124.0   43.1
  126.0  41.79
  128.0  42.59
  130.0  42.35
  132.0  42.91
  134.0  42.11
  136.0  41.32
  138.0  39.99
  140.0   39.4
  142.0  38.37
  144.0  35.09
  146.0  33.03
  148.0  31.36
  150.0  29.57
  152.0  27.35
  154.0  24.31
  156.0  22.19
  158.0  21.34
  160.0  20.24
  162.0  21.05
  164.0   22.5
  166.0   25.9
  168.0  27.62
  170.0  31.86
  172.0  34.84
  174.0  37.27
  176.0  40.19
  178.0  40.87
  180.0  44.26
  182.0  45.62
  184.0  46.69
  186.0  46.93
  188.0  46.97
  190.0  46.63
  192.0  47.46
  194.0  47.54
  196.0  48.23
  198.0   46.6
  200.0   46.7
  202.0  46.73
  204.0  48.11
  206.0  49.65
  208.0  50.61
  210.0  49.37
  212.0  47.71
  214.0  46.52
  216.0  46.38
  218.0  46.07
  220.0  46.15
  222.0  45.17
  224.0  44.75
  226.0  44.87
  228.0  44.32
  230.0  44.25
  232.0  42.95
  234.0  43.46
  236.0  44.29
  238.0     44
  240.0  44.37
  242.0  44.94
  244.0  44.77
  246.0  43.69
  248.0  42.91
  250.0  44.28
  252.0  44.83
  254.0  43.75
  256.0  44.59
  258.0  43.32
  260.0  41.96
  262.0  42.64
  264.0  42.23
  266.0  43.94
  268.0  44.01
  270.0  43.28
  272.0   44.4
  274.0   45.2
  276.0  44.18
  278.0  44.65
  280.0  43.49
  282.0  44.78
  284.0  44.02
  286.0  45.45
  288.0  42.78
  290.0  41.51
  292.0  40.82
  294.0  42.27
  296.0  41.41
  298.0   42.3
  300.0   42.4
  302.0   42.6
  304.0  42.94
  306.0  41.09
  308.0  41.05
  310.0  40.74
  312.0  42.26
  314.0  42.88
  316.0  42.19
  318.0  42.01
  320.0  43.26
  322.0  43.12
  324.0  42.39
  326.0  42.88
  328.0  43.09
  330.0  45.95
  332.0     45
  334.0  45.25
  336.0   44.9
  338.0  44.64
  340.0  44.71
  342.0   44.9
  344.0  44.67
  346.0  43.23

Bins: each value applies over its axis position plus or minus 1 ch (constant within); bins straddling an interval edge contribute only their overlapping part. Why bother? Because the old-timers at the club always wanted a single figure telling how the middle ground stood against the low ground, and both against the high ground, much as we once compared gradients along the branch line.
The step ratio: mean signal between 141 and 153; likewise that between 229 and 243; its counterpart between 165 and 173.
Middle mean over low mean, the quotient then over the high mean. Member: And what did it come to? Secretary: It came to 0.0210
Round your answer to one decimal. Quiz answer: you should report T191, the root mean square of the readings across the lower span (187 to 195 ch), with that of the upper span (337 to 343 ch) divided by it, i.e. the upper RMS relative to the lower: 0.9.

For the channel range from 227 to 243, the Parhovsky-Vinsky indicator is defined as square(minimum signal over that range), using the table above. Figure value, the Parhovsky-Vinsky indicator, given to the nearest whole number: 1845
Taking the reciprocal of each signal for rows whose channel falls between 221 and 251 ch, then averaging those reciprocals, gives 0.0226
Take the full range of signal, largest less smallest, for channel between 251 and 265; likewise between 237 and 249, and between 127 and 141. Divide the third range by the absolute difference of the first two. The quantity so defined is 4.2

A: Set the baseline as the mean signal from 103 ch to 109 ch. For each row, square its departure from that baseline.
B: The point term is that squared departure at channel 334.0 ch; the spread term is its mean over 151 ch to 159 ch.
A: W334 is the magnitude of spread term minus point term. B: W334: 341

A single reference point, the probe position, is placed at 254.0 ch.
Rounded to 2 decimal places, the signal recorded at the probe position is 43.75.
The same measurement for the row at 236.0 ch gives 44.29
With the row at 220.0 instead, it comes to 46.15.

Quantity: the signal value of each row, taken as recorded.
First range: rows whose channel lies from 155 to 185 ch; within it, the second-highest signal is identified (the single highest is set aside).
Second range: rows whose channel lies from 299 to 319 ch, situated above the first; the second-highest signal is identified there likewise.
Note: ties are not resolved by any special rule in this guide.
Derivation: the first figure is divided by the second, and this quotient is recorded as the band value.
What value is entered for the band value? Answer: 1.06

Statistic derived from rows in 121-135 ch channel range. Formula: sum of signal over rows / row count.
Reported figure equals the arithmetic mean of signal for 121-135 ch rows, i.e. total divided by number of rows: 42.4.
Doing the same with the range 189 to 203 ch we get 47.1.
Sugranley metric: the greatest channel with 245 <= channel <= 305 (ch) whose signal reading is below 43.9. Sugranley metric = 304.0 ch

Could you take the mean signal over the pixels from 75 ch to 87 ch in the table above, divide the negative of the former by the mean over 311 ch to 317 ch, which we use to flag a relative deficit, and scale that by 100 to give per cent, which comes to -105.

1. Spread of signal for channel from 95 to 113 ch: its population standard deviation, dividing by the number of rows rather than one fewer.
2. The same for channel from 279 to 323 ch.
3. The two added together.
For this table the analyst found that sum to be 1.9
